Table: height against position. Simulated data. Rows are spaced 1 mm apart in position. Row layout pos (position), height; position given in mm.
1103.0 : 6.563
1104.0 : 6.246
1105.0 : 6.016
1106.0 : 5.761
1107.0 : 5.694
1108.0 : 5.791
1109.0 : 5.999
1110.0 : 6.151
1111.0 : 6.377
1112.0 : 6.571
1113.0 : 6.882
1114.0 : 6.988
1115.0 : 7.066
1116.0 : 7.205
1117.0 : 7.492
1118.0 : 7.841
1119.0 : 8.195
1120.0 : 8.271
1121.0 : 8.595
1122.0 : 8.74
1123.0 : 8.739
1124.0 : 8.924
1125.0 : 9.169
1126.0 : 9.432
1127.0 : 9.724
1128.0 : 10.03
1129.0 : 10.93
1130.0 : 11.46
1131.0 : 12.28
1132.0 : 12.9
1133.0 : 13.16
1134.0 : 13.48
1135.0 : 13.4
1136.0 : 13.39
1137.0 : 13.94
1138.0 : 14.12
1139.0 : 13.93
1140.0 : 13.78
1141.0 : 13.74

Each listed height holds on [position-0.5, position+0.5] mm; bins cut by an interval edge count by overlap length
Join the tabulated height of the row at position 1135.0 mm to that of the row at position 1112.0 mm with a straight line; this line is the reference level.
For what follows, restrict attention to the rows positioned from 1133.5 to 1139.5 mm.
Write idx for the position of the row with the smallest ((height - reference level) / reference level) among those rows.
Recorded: 1139.0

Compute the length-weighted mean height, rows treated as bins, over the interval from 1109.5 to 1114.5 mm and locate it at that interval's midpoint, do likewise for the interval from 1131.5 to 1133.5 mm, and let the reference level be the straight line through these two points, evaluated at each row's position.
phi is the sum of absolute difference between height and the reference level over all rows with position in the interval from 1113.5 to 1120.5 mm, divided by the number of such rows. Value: 0.6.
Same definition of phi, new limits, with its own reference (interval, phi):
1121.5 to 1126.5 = 1.4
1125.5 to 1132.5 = 1.0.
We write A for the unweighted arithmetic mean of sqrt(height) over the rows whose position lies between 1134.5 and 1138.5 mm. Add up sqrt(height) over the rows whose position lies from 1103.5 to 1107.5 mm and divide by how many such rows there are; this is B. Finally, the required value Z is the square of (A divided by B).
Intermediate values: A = 3.7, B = 2.4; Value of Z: 2.3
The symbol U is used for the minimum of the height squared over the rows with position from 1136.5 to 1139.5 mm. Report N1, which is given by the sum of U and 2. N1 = 196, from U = 194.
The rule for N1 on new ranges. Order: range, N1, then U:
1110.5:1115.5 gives 43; 41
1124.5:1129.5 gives 86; 84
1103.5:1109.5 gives 34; 32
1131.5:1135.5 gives 168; 166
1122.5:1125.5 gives 78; 76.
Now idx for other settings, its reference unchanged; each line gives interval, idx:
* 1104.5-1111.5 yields 1111.0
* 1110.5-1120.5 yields 1120.0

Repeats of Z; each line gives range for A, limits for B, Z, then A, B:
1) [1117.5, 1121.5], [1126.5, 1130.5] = 0.8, 2.9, 3.2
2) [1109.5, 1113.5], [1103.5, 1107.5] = 1.1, 2.5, 2.4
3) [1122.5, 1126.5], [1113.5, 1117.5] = 1.3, 3.0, 2.7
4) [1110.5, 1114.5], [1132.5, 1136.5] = 0.5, 2.6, 3.7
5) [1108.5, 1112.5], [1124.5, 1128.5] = 0.7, 2.5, 3.1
